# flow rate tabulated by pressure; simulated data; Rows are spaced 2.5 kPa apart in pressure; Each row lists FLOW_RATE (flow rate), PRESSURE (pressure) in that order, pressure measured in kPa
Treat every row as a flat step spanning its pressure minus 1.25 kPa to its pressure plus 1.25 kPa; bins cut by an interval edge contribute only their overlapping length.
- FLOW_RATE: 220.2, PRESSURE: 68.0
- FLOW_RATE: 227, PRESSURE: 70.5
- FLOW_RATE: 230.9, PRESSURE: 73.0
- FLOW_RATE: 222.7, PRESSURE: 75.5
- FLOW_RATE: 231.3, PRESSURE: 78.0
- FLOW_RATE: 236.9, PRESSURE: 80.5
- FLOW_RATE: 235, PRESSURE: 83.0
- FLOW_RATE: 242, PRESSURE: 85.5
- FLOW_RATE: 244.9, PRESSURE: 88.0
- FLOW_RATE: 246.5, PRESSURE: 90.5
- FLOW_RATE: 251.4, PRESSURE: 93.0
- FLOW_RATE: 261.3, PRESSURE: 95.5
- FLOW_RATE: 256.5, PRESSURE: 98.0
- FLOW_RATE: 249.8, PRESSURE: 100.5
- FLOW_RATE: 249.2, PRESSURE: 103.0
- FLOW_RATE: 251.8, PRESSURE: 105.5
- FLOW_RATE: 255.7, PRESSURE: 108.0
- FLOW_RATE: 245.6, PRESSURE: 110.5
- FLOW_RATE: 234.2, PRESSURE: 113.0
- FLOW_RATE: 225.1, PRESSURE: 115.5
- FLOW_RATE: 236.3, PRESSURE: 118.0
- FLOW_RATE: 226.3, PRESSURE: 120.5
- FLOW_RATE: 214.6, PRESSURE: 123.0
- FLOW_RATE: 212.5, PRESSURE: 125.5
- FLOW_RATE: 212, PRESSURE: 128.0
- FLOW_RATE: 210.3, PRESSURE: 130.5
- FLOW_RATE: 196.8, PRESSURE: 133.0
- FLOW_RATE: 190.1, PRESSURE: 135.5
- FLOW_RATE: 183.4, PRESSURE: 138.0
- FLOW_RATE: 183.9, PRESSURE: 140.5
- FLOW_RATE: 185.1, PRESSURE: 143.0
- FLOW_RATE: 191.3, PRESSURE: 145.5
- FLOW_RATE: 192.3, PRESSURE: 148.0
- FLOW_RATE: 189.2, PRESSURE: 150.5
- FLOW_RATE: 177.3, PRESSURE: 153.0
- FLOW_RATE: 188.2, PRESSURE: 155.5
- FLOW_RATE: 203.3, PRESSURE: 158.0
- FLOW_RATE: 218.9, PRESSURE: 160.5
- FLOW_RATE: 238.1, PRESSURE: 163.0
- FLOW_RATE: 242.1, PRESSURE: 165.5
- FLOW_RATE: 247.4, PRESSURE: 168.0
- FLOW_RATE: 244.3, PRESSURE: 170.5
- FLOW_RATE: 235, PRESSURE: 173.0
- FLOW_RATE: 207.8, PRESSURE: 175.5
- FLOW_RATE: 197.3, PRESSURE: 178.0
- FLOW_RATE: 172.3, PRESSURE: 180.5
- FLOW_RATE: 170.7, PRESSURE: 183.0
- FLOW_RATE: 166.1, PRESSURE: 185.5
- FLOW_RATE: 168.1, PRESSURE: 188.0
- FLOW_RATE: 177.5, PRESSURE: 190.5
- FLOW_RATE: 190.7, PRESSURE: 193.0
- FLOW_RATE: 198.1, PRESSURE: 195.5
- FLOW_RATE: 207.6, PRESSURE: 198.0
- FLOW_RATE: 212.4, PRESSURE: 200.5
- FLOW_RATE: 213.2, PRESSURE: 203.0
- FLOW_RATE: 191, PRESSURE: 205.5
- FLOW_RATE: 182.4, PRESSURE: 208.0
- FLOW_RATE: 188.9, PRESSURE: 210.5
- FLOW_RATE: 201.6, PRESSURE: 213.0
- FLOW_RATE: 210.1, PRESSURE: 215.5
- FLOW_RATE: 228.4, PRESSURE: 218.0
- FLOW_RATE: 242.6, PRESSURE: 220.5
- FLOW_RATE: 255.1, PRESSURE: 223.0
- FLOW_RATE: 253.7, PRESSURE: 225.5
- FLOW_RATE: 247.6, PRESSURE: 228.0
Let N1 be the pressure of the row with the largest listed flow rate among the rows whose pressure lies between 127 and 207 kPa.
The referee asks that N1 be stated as 168.0 kPa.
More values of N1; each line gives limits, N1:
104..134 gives 108.0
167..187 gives 168.0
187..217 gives 203.0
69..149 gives 95.5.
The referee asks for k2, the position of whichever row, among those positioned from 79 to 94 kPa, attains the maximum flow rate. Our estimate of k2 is 93.0 kPa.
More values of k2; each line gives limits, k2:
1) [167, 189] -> 168.0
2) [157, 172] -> 168.0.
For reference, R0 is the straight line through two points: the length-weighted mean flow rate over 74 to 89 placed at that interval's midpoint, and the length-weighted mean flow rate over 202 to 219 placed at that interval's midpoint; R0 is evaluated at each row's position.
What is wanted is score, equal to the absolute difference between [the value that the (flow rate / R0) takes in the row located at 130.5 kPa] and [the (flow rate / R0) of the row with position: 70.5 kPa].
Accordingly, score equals 0.01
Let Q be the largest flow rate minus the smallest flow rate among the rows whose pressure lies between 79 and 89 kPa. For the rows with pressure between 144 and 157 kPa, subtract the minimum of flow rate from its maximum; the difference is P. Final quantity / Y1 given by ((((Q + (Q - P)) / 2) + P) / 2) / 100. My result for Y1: 0.09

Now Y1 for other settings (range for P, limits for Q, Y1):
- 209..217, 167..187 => 0.46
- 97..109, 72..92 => 0.14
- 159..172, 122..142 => 0.23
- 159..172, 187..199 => 0.27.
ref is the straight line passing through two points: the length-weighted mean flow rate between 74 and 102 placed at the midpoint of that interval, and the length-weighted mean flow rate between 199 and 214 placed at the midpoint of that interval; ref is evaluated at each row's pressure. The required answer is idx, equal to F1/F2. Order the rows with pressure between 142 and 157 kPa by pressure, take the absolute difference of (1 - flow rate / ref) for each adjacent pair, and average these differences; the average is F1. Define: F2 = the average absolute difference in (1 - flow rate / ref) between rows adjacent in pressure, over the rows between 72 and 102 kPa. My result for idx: 1.28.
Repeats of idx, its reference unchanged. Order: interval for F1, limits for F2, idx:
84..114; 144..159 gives 0.59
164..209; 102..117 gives 1.52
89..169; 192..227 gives 0.61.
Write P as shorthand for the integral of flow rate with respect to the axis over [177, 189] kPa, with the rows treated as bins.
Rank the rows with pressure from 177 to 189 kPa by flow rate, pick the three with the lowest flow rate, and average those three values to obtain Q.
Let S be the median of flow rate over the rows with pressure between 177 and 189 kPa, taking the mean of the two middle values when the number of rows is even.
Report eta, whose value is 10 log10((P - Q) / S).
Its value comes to 10.5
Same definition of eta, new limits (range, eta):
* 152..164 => 10.5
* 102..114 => 10.4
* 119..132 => 10.9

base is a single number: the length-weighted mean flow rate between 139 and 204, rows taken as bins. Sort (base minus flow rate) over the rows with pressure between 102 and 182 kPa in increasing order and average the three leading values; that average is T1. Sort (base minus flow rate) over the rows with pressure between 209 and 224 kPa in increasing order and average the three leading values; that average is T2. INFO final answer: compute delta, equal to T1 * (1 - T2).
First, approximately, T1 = -52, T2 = -41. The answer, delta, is -2192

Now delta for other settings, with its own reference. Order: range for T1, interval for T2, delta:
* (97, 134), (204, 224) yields -2296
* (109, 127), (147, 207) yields -1716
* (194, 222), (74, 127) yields -1601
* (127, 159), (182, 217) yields -98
